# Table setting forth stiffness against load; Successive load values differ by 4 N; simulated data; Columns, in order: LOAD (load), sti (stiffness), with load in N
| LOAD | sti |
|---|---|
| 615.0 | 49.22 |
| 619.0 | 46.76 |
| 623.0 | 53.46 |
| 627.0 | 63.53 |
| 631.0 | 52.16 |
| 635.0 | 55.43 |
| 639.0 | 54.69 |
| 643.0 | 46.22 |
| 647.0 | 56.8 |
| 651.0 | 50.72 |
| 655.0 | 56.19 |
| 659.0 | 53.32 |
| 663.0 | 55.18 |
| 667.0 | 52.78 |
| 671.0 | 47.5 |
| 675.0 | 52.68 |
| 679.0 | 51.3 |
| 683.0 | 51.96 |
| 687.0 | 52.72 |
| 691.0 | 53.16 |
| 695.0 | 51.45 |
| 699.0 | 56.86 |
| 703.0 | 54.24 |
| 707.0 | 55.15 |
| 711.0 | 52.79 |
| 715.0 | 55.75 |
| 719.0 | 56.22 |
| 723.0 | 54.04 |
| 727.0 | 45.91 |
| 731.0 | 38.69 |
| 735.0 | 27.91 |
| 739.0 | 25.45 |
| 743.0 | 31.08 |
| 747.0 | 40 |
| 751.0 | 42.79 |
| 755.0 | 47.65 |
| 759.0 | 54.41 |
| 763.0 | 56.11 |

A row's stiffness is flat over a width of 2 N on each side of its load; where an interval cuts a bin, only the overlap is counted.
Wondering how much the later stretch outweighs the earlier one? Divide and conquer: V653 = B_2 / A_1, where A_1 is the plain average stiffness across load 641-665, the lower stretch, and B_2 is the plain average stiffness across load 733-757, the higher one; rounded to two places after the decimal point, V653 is 0.67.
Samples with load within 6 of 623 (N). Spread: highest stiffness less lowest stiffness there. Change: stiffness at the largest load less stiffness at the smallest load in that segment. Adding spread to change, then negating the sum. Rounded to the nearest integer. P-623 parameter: -34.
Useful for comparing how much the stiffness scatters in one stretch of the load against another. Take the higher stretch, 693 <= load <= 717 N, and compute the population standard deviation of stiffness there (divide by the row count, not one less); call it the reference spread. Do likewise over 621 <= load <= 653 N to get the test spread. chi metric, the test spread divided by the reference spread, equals 2.6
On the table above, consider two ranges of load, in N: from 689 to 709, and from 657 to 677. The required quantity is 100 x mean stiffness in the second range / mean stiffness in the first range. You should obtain 97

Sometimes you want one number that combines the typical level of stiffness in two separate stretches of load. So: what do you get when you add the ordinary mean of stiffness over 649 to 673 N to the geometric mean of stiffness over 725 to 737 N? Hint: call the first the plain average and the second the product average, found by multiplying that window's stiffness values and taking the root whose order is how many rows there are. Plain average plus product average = 89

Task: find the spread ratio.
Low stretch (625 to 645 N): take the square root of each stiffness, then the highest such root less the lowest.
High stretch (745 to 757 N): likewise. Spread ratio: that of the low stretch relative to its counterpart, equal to 2.03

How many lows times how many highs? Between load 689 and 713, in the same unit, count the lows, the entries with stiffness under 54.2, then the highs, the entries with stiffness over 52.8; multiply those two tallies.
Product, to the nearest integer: 12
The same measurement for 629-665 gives 24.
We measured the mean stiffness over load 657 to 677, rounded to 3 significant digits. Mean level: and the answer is 52.3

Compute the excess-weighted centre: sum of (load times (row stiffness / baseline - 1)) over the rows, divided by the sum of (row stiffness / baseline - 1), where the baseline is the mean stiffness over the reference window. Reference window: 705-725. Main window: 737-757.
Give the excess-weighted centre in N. 744.4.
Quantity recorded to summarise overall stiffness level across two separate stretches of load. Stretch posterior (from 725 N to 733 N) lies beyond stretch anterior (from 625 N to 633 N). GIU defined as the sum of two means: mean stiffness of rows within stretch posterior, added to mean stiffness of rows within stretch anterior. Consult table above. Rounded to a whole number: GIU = 100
